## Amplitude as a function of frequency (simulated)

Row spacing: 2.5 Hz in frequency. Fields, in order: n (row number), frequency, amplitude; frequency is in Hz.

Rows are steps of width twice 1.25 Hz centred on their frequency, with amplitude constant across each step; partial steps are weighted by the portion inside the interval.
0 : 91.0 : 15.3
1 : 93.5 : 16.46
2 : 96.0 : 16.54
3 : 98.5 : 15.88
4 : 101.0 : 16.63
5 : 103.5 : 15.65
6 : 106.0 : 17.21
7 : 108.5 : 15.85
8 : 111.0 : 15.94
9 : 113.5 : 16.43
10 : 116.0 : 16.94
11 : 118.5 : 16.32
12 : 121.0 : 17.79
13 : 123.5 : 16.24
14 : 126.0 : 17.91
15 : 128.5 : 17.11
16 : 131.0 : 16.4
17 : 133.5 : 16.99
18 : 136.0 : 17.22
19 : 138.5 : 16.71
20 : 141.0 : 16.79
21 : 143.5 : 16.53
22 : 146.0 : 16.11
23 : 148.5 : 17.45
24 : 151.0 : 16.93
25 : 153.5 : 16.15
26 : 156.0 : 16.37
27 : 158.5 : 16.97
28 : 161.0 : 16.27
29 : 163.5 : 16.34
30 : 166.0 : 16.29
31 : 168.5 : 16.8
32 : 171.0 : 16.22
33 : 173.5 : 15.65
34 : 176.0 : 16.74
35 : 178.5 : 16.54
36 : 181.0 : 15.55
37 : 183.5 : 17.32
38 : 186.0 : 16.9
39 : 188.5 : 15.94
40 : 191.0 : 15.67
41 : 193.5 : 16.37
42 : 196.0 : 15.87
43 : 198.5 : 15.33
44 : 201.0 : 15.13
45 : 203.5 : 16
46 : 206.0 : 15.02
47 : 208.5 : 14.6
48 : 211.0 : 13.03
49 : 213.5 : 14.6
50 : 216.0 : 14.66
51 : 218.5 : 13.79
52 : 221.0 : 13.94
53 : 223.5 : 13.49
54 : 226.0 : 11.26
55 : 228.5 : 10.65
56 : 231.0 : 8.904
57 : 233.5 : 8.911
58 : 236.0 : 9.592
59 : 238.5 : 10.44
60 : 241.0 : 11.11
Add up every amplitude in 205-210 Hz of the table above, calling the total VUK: 30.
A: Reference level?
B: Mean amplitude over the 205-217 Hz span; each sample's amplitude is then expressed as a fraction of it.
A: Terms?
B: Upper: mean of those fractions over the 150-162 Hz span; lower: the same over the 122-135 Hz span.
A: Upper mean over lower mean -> 0.98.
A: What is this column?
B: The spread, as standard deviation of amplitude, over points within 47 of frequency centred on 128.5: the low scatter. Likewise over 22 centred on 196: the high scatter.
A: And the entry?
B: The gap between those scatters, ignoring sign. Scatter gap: 0.0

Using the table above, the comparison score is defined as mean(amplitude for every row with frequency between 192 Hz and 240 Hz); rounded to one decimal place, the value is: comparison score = 13.2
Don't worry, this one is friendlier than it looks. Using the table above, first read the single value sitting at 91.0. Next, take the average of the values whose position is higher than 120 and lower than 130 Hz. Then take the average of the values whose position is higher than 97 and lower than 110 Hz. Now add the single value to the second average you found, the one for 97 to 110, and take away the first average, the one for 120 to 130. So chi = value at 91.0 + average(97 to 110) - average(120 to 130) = 14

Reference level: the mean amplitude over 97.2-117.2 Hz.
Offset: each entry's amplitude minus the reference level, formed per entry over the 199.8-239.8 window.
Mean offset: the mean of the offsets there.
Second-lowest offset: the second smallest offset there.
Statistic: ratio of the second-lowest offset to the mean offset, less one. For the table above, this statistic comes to 1.1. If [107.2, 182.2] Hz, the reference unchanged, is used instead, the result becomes -3.5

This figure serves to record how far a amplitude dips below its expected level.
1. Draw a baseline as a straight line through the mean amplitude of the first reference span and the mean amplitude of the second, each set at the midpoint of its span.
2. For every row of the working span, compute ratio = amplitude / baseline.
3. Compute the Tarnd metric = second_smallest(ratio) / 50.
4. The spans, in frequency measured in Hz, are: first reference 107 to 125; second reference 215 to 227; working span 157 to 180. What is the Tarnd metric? 0.0214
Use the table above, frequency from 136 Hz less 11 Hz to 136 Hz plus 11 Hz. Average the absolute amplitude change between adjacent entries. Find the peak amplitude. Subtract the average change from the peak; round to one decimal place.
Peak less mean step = 17.5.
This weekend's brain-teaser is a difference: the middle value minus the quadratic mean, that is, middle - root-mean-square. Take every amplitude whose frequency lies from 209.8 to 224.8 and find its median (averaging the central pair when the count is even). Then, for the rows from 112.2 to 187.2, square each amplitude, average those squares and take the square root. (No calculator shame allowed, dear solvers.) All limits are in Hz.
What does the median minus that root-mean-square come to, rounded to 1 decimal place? -2.8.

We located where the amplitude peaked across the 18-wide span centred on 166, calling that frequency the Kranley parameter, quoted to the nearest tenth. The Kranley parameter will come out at 158.5 Hz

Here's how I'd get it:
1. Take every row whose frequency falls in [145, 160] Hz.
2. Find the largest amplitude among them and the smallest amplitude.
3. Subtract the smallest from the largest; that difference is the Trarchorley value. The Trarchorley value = 1.3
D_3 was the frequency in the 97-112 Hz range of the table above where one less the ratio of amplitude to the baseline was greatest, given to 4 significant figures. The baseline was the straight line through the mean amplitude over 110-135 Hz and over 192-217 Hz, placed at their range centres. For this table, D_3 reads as 103.5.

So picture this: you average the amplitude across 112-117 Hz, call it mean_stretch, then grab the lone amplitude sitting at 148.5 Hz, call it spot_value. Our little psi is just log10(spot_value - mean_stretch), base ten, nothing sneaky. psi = -0.1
